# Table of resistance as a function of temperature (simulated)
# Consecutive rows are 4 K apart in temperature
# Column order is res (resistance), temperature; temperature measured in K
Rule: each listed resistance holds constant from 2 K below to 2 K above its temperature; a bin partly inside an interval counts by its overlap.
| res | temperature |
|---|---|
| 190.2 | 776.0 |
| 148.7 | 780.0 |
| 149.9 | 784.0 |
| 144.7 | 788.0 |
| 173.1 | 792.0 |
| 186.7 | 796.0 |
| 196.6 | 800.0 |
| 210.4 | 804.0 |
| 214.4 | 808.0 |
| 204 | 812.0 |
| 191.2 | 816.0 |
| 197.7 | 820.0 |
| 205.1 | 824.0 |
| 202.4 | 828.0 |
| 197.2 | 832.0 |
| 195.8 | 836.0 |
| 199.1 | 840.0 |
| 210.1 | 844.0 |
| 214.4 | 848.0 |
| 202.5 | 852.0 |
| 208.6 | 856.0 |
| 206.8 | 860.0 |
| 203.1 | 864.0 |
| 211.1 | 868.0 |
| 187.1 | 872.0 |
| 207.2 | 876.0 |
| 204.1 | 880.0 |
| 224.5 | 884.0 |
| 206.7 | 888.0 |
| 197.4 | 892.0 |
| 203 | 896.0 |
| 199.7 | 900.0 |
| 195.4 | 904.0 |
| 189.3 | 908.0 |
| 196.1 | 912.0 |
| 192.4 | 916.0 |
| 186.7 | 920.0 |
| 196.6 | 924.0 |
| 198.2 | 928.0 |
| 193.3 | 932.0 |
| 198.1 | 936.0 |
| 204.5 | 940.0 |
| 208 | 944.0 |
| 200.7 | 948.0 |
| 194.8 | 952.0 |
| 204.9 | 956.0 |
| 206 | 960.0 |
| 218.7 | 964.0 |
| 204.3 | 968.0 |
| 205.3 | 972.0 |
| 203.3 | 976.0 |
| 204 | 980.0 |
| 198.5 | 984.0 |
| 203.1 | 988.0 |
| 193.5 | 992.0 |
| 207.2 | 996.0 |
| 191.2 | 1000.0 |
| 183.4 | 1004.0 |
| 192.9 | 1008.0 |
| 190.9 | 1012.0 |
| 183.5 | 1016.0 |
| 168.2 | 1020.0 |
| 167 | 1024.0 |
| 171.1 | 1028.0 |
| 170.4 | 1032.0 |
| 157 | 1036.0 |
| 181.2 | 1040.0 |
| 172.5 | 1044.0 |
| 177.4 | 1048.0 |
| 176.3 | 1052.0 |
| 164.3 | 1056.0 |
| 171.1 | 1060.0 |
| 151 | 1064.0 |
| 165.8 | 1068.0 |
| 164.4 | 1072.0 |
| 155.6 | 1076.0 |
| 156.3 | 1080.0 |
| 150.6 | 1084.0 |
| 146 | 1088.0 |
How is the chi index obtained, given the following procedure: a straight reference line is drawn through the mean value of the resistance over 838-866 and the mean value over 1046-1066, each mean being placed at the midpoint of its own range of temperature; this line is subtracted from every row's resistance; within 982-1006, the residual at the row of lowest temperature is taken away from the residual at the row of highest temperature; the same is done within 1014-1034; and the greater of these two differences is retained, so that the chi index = -10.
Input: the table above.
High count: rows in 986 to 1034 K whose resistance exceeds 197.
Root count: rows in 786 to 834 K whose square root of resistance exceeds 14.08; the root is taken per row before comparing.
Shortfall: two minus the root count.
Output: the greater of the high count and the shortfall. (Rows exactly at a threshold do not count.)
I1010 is 2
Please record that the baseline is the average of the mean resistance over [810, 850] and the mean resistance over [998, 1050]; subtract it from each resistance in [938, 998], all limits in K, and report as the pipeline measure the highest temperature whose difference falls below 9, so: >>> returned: 992.0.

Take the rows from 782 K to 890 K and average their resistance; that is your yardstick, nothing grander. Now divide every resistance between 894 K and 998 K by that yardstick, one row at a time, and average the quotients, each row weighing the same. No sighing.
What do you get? 1.01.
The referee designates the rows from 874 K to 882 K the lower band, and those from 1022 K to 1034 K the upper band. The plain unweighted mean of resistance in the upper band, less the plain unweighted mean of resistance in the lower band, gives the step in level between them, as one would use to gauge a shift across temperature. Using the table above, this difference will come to -36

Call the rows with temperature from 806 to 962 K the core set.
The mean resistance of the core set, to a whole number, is 201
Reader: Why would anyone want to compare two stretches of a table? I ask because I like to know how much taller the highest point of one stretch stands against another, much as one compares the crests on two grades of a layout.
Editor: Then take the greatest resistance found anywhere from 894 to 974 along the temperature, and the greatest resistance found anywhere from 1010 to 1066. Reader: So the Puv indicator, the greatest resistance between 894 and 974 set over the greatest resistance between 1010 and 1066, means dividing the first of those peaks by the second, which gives 1.15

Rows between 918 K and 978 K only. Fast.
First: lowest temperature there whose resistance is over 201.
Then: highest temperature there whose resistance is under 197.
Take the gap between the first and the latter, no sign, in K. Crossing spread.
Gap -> 12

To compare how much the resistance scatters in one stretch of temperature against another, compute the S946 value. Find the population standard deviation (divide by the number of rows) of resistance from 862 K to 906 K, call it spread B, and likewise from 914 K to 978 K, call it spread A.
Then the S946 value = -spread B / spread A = -1.2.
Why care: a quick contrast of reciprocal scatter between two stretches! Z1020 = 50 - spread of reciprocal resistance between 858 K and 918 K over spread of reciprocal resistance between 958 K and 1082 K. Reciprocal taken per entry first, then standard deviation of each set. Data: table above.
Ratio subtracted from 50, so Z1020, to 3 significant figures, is 49.6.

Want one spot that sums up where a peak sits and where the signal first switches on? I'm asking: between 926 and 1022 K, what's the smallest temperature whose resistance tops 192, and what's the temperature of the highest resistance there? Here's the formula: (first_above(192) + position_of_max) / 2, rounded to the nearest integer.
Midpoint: 946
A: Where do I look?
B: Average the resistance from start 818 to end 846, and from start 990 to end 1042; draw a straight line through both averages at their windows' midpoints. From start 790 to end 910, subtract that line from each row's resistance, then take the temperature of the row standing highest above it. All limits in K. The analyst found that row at 884.0 K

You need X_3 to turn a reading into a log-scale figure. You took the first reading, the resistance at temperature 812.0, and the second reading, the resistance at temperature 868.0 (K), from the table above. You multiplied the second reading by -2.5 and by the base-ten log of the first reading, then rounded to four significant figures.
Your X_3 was -1219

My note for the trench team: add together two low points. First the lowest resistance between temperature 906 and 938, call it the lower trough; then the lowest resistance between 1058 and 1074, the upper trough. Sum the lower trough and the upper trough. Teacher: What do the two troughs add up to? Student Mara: 338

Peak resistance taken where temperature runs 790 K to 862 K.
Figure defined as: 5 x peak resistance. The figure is 1072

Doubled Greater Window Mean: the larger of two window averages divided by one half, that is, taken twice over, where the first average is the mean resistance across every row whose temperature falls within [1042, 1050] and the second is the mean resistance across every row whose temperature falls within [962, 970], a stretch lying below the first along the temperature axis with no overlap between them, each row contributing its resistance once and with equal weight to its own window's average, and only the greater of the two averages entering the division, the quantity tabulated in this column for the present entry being 423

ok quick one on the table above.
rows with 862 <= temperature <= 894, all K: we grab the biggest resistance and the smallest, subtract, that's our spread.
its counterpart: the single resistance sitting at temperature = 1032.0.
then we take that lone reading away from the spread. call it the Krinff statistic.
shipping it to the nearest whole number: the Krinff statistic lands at -133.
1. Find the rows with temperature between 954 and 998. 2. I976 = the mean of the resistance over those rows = 204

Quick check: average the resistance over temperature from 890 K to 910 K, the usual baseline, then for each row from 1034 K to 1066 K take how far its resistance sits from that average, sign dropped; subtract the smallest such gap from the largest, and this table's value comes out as 30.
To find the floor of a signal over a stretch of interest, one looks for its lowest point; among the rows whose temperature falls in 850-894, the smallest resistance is 187.1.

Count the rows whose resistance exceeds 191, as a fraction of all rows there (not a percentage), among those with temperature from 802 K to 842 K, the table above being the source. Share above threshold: 1.00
